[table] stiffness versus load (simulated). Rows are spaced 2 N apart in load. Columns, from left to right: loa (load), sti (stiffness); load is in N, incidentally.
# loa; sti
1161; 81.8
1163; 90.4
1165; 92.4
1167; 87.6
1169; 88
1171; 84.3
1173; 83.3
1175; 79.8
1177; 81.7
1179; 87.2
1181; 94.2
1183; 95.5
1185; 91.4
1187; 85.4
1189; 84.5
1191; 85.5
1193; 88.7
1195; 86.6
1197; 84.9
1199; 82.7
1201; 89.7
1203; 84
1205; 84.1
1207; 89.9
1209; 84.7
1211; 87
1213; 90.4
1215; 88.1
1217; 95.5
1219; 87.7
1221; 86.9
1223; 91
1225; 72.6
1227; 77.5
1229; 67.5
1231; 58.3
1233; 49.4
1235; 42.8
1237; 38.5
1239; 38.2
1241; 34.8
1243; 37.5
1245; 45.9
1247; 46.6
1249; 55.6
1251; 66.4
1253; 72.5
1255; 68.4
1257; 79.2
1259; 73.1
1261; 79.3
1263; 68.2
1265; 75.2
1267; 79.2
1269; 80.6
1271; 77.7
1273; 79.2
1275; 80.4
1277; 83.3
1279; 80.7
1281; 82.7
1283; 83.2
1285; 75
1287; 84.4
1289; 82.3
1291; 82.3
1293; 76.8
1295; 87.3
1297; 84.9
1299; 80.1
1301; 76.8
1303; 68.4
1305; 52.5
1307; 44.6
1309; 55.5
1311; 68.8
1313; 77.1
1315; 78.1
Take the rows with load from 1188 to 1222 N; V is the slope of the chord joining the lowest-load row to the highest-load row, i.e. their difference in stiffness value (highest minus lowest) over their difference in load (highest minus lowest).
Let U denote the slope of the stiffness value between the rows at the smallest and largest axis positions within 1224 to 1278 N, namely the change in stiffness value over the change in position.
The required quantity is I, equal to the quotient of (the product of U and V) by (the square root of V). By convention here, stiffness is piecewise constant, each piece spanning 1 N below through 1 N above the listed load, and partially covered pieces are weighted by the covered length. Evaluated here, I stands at 0.1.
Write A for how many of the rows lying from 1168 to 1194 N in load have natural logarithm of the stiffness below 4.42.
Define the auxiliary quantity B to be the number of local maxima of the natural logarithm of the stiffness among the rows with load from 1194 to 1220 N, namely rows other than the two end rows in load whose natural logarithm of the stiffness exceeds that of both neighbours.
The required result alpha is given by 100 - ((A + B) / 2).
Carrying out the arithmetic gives 97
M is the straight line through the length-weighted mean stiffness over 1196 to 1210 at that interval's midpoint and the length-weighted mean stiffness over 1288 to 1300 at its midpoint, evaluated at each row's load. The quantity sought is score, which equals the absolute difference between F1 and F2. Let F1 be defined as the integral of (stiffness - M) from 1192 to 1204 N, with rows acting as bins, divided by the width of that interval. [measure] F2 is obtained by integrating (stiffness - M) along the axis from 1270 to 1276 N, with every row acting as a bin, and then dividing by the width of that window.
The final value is 4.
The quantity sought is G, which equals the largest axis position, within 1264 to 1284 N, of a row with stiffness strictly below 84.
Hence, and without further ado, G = 1283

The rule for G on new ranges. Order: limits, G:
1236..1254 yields 1253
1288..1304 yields 1303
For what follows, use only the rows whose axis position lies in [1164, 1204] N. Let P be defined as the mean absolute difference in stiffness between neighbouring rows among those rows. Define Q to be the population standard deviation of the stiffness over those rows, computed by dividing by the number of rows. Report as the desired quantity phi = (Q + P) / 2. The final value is 3.7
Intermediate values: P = 3.3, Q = 4.0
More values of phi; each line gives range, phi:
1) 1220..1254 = 12.1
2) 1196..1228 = 5.2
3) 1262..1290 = 3.8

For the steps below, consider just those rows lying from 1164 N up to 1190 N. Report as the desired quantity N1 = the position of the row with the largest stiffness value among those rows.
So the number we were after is 1183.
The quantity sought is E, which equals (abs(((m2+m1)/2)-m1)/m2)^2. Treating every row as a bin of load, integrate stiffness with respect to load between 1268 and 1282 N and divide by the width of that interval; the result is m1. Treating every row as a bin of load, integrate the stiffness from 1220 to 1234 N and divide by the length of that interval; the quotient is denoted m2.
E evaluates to 0.004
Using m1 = 81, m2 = 72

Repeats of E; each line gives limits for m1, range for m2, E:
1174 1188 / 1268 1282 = 0.002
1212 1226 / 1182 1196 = 0.000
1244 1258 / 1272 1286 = 0.013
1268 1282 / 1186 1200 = 0.001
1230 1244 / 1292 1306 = 0.047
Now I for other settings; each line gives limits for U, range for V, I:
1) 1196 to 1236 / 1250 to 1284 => -0.8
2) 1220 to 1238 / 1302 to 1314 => -2.8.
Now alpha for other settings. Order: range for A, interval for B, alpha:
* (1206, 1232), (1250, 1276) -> 96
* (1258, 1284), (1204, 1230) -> 92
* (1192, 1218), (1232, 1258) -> 99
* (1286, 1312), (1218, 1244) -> 94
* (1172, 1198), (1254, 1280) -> 97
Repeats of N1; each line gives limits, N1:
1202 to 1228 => 1217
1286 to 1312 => 1295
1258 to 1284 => 1277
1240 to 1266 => 1261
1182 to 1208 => 1183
